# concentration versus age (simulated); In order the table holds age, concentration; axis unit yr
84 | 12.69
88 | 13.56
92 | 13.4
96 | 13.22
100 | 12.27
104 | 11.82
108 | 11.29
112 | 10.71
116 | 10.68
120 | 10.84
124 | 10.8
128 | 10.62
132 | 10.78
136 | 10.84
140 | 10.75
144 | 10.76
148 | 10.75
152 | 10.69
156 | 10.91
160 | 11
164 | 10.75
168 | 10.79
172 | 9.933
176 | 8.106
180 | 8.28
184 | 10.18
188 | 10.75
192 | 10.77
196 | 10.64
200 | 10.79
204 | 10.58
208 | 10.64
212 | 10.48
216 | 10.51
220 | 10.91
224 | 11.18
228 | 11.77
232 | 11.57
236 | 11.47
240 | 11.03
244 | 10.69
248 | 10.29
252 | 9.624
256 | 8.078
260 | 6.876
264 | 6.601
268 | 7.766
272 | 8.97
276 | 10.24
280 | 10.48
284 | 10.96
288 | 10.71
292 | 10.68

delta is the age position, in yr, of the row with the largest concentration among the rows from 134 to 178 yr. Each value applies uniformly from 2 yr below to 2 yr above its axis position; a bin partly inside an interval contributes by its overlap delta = 160 yr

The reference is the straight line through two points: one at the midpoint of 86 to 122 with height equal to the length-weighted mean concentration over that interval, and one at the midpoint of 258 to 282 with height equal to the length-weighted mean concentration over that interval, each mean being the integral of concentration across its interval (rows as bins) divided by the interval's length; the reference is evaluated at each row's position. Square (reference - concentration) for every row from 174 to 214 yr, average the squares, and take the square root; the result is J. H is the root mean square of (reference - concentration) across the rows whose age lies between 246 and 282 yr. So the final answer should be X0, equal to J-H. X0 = -0.3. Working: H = 1.47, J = 1.2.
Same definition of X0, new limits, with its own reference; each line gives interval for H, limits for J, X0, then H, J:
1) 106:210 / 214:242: 1.0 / 0.86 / 1.9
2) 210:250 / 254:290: 0.1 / 1.75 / 1.9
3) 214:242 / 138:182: -0.9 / 1.90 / 1.0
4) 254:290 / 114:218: -1.0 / 1.87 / 0.9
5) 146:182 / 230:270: 0.6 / 1.08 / 1.7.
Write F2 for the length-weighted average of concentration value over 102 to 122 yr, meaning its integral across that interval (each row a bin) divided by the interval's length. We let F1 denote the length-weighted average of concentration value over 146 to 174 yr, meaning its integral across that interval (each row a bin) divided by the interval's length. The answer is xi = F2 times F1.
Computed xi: 118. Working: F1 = 10.7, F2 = 11.1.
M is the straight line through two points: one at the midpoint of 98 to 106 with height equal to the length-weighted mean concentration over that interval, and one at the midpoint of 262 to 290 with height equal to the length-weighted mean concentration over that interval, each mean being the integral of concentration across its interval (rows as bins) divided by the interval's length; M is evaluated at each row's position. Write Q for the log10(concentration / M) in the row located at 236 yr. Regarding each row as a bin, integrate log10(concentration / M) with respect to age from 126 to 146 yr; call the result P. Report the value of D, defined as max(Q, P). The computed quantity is 0.06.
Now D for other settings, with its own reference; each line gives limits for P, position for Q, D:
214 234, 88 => 0.81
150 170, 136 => -0.03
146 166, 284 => 0.07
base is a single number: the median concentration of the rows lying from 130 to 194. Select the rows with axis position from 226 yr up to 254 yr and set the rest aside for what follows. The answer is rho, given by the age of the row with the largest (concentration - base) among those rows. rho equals 228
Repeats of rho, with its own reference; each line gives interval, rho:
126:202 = 160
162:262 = 228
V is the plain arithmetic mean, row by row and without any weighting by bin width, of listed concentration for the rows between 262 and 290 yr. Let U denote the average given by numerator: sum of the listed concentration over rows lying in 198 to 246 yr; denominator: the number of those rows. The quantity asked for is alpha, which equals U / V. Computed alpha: 1.17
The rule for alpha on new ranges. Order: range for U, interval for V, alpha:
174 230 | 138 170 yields 0.96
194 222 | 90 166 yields 0.95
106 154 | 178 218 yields 1.04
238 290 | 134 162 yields 0.87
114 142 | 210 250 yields 0.98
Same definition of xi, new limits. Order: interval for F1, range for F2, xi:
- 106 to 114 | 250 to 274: 88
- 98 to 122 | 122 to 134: 121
